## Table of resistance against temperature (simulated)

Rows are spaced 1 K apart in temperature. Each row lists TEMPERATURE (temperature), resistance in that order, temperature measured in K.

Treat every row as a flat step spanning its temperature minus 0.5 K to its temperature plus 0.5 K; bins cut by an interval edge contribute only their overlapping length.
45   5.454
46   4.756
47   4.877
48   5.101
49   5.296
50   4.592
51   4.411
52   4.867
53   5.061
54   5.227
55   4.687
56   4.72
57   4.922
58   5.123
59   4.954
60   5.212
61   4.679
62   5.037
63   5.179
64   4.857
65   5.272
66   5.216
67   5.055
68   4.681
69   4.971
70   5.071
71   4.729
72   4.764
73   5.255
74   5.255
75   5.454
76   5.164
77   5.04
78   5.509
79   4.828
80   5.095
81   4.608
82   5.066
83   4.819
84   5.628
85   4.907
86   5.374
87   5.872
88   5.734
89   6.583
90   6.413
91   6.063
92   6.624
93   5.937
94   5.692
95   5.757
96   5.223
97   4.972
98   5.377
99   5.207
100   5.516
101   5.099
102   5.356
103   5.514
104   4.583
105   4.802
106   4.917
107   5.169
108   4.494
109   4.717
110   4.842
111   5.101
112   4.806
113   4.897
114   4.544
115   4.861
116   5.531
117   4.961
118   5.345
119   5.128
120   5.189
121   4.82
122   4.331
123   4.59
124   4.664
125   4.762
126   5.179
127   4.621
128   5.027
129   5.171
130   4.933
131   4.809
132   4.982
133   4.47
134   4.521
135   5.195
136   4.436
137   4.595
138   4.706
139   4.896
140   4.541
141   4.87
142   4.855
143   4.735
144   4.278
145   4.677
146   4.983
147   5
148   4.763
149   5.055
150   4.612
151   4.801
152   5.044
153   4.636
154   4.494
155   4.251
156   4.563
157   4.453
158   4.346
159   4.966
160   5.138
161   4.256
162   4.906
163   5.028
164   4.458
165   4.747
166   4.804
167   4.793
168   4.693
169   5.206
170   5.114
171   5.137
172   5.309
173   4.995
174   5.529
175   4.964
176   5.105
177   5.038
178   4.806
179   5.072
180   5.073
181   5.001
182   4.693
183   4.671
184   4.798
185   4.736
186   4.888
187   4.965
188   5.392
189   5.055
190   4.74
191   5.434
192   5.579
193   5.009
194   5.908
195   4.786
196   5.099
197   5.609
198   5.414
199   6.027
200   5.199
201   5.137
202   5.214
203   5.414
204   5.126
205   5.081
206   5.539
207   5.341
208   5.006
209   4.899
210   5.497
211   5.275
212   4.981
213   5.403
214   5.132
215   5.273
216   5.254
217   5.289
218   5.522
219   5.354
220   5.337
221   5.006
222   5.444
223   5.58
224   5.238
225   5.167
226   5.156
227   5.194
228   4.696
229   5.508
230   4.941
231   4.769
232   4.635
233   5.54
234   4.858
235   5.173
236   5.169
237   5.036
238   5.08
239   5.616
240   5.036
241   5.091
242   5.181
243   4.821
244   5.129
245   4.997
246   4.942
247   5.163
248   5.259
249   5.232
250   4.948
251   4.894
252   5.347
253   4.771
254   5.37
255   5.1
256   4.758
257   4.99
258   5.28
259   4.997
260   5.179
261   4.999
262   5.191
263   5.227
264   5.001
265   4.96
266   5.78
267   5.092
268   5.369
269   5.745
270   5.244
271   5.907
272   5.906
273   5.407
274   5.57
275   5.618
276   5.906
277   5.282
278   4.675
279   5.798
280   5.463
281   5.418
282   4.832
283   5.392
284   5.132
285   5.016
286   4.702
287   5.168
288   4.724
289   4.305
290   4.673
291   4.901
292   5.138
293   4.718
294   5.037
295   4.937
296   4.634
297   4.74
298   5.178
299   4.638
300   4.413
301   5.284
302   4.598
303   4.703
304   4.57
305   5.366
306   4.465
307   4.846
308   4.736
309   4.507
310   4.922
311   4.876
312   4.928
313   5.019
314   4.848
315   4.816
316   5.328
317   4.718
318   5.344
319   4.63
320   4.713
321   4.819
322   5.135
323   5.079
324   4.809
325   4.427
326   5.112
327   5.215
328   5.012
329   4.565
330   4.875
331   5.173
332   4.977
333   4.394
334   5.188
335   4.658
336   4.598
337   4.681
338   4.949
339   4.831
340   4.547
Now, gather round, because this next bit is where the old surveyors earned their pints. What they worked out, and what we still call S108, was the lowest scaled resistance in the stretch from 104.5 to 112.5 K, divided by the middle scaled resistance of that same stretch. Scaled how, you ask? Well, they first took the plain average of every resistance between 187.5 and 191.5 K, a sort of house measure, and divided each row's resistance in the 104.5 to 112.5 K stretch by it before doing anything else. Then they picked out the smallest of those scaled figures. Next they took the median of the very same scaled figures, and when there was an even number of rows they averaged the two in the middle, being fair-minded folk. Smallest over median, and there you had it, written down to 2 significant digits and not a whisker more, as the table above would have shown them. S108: 0.93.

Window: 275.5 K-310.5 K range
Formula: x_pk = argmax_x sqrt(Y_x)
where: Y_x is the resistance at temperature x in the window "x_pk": 276 K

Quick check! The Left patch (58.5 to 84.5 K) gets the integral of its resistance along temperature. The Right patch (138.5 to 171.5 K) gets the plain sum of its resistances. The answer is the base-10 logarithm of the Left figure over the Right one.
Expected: -0.1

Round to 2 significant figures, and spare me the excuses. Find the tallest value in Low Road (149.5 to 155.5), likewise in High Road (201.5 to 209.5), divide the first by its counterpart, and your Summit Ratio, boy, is 0.91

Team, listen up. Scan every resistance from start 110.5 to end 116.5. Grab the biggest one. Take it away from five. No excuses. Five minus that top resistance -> -0.53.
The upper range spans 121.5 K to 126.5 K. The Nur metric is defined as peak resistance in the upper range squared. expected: 27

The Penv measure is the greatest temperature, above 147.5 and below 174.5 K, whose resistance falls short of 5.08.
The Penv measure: 173 K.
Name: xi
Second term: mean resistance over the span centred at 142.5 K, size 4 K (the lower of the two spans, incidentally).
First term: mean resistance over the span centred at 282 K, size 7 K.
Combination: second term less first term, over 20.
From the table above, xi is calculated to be -0.030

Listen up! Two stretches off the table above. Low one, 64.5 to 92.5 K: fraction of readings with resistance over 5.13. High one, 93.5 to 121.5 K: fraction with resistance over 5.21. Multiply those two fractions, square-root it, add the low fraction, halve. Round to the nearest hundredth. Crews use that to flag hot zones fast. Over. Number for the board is 0.48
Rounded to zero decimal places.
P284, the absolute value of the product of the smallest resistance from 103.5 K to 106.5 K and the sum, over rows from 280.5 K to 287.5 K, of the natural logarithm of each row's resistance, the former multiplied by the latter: 52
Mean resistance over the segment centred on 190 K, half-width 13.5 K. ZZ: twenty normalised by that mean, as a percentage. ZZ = 389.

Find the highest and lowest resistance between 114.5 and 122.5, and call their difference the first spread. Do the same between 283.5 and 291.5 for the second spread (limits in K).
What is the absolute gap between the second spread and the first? 0.34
